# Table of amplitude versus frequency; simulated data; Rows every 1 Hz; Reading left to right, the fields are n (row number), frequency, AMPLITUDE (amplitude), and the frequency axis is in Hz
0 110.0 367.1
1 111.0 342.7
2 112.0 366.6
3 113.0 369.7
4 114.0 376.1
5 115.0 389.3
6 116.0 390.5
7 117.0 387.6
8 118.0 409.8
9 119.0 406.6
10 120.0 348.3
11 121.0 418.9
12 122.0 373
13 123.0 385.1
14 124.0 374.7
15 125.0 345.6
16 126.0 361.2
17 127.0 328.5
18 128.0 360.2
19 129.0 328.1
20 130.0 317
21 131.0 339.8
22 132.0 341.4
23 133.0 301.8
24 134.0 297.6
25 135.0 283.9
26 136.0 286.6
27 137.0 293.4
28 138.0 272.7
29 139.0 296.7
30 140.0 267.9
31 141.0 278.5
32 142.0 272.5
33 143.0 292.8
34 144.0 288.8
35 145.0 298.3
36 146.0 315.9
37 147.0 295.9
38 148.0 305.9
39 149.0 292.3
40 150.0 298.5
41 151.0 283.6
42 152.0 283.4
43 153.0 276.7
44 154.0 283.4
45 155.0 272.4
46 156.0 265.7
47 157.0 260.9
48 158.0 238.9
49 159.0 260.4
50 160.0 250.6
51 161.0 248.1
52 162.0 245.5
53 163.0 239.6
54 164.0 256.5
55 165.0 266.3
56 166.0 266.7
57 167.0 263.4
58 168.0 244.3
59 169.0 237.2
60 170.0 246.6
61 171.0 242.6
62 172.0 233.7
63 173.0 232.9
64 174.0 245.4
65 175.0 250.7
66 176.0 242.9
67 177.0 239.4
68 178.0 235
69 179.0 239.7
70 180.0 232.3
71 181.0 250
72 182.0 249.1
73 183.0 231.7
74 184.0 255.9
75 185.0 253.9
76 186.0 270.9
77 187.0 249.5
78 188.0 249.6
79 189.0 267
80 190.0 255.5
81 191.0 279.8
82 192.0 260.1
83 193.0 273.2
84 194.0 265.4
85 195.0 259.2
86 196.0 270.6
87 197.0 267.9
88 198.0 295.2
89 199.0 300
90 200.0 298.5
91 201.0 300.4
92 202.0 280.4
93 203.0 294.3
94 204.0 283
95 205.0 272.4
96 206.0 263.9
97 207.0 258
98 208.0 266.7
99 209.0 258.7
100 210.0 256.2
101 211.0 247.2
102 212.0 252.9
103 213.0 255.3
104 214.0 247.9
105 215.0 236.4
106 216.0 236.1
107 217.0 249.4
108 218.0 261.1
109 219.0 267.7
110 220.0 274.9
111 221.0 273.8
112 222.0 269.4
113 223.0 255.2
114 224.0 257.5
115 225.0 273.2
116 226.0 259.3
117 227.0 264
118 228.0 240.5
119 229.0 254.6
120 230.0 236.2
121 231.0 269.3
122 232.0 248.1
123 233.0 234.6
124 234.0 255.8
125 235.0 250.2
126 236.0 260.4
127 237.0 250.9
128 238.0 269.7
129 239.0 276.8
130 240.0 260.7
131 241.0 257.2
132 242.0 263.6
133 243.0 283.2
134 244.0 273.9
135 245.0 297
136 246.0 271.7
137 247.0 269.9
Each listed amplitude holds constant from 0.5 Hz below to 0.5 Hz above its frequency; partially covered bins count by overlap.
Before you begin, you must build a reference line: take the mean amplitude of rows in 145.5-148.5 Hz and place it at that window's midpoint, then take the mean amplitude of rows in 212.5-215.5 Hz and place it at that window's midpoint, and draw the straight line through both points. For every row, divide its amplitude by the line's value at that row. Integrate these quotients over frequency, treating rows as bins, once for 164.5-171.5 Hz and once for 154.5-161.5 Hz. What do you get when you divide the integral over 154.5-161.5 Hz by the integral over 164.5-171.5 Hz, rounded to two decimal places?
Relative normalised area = 0.99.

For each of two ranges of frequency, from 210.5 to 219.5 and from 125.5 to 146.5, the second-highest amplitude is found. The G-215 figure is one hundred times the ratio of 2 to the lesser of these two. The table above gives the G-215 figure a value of 0.77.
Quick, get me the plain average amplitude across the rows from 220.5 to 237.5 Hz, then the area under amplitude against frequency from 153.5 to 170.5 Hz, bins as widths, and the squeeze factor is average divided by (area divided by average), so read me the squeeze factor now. 15.1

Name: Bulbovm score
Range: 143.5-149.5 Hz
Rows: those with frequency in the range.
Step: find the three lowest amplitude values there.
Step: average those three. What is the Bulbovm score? 292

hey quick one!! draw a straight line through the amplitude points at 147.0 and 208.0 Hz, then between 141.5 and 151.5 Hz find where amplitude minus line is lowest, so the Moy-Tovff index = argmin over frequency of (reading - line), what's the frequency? 142.0 Hz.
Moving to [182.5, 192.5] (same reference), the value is 183.0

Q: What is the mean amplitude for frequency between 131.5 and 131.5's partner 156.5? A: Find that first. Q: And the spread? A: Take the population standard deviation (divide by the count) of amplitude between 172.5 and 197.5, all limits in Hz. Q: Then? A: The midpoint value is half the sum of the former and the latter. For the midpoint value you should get 152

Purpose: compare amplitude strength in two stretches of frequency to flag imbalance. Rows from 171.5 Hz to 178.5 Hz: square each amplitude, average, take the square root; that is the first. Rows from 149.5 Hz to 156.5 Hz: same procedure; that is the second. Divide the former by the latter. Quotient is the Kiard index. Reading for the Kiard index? 0.86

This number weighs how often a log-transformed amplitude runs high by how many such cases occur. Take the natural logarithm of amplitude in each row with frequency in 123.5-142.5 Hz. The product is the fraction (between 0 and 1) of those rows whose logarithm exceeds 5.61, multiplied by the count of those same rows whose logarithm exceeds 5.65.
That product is 12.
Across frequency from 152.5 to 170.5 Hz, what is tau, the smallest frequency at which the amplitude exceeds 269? 153.0 Hz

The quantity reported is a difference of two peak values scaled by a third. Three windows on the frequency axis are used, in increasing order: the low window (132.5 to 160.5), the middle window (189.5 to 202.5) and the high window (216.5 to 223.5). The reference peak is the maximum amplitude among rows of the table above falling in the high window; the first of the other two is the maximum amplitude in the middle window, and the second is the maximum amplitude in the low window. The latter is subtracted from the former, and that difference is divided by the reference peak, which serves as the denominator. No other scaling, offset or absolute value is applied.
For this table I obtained -0.1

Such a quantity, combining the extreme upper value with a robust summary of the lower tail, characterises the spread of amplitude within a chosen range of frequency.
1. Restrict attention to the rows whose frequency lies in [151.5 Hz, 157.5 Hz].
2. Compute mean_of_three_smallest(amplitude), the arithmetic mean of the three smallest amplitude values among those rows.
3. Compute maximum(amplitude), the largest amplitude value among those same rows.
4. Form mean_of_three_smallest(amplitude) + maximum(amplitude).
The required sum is 550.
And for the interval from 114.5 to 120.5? 785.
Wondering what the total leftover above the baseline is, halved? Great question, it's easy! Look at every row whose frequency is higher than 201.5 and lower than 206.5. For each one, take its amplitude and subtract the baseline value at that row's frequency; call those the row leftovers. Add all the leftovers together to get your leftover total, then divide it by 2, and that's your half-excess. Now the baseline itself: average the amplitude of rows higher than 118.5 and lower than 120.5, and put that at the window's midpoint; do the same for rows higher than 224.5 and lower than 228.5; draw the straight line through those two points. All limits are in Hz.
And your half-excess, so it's -13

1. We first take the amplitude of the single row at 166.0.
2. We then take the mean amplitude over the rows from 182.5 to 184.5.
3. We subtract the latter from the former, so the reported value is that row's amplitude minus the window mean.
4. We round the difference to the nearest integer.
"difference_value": 23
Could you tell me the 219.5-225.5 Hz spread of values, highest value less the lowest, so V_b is 20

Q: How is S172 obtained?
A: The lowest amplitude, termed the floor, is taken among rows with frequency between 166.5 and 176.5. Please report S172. 232.9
